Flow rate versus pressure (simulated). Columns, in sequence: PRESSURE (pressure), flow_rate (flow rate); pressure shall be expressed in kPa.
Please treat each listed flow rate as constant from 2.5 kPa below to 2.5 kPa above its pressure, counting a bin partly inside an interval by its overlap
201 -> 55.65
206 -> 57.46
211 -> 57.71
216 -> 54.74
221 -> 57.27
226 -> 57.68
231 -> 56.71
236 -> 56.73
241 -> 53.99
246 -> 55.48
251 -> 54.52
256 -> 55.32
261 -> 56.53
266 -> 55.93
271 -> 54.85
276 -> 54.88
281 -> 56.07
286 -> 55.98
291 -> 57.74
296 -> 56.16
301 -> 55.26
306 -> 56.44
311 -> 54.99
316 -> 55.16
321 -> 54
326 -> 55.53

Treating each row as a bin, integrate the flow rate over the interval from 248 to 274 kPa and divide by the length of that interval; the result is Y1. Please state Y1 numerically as 55.4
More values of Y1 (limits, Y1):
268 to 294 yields 55.9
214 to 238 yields 56.7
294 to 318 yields 55.6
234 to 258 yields 55.2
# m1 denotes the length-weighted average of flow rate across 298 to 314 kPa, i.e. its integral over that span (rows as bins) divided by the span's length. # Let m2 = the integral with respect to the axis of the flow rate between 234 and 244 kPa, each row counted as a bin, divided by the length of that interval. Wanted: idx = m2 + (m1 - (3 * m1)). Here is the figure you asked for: -55.8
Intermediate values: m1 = 55.6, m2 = 55.3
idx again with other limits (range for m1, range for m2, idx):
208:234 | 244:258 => -58.6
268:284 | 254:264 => -54.7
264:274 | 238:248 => -55.9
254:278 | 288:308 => -54.6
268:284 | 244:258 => -55.5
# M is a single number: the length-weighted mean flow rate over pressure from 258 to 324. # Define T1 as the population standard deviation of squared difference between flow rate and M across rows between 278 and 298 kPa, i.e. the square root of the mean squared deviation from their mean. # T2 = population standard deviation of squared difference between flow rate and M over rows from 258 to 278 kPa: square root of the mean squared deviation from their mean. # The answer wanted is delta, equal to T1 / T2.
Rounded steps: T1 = 1.8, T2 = 0.27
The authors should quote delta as 6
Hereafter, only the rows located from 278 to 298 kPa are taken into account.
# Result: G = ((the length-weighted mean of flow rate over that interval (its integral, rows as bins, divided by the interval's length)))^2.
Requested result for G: 3187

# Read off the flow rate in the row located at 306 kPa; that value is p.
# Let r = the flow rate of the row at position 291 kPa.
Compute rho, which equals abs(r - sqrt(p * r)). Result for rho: 0.65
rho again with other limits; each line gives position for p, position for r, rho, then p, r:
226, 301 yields 1.20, 57.68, 55.26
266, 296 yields 0.12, 55.93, 56.16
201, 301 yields 0.19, 55.65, 55.26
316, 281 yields 0.46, 55.16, 56.07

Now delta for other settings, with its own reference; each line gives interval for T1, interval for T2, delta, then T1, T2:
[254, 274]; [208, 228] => 0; 0.3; 1.30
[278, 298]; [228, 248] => 2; 1.8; 1.02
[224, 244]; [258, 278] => 5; 1.2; 0.27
